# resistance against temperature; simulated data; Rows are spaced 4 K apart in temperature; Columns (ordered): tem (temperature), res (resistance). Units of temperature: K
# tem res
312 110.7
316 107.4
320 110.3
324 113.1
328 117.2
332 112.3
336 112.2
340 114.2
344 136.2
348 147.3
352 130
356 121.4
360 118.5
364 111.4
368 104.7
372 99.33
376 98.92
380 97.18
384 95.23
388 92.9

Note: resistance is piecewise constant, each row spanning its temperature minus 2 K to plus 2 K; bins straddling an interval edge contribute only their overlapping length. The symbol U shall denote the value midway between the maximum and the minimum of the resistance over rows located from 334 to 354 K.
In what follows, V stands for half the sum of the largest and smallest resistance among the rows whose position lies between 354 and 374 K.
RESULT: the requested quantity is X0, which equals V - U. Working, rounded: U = 130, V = 110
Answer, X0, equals -19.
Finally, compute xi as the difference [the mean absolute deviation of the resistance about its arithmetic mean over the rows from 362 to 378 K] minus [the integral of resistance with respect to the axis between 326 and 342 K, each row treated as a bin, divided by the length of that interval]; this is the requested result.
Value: -110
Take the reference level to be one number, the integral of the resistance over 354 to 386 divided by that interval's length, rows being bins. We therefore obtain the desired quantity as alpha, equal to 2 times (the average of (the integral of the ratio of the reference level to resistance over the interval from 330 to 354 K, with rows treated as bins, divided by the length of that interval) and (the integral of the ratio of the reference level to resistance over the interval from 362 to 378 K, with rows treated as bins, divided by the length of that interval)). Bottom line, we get 1.88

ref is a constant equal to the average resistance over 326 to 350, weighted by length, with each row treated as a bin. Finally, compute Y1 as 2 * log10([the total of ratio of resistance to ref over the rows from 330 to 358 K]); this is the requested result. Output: 1.70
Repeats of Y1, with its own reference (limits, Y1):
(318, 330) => 0.88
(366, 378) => 0.78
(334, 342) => 0.53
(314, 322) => 0.49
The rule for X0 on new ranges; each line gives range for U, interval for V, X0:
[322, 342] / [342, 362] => 18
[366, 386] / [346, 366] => 29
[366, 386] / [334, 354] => 30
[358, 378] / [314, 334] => 4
